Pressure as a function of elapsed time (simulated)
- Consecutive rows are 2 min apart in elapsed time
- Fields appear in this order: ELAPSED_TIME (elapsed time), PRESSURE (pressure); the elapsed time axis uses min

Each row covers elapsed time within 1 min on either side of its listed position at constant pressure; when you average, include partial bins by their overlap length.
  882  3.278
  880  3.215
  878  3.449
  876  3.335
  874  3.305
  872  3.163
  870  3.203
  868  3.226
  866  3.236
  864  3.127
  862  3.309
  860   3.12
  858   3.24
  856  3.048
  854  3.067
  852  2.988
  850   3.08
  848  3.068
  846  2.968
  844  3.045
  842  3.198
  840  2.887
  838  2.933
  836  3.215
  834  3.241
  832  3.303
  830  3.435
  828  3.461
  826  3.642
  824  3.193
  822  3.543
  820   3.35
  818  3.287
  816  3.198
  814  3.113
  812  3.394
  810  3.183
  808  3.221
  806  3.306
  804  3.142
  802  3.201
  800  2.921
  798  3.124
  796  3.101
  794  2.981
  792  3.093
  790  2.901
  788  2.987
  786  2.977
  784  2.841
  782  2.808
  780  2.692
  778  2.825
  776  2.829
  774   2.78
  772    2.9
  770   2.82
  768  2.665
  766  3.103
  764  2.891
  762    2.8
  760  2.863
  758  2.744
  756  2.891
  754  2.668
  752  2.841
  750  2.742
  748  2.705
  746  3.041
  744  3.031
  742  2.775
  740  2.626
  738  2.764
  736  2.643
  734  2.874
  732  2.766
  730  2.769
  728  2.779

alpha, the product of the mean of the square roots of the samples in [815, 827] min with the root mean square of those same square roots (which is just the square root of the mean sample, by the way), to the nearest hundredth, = 3.37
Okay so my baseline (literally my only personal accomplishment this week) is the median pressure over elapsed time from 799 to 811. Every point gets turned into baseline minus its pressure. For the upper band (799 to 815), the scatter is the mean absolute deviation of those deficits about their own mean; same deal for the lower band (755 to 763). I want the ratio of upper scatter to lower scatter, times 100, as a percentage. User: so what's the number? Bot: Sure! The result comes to 182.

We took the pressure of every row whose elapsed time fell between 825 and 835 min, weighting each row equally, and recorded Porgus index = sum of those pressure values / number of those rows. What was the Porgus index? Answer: 3.4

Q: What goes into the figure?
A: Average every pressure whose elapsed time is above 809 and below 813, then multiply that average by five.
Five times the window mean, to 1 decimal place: 16.4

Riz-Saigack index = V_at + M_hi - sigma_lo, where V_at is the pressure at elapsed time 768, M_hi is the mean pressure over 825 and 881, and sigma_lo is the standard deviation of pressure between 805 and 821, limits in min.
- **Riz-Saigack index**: 5.77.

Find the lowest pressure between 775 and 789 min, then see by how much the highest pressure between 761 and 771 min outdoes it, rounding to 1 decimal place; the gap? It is 0.4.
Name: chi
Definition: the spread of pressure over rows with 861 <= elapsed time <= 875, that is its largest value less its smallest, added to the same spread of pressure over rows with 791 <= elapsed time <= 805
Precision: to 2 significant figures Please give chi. 0.46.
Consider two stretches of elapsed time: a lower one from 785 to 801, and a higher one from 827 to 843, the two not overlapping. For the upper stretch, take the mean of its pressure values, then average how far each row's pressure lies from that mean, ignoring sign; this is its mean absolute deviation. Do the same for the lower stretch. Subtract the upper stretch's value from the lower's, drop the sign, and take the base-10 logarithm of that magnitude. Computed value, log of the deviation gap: -1.09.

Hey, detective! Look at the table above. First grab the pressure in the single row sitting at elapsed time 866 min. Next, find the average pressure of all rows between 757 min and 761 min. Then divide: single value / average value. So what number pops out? 1.15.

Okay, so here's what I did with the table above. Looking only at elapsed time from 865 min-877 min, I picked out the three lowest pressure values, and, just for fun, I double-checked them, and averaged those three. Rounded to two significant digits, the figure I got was 3.2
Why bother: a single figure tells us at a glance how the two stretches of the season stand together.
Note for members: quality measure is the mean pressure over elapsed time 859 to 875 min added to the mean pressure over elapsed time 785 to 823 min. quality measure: 6.37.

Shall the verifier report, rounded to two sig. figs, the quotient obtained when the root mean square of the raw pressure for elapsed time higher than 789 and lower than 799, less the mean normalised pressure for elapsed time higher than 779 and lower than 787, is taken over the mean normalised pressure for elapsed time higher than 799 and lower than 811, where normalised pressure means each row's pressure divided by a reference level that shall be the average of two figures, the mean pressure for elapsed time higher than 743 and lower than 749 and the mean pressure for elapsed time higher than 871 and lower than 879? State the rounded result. 2.1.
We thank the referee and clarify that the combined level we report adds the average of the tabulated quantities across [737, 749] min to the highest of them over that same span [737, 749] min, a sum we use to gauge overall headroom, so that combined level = 5.86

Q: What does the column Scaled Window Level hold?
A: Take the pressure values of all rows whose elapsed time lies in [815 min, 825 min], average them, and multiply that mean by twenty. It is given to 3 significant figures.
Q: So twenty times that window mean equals 66.3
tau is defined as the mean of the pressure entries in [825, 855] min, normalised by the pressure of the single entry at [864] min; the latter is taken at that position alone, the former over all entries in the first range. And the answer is 1.01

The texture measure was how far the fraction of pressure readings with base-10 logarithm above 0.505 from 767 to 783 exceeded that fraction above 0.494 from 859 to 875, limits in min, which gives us -1.0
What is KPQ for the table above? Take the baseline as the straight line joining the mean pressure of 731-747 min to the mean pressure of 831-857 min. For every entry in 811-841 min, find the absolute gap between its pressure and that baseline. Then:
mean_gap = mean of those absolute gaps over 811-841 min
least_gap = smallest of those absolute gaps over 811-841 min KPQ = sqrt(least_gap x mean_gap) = 0.18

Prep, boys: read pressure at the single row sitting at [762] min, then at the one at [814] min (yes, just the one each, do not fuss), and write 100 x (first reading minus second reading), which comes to -31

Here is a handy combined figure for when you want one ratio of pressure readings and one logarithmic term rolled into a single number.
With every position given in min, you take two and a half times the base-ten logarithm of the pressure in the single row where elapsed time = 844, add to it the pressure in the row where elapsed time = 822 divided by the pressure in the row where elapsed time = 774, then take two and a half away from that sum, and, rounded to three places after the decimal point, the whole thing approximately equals -0.017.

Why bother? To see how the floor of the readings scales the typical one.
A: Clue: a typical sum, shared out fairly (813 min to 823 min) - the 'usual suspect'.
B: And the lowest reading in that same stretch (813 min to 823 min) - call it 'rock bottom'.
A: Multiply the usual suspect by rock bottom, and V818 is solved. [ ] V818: 10.3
